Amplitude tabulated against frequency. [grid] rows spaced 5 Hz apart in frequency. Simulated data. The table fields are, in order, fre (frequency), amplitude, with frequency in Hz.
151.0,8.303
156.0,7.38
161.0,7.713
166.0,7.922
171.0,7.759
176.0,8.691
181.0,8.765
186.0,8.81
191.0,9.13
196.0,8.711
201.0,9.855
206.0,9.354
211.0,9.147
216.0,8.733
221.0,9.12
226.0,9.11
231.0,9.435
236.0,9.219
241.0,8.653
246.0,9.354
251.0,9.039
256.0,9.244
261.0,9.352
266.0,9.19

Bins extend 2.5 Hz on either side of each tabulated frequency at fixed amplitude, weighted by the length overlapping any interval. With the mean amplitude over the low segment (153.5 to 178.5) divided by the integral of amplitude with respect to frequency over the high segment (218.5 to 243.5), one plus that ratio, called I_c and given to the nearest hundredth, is 1.03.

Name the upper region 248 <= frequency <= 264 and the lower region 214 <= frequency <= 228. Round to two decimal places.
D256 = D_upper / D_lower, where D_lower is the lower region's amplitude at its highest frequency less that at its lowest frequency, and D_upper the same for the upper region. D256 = 0.83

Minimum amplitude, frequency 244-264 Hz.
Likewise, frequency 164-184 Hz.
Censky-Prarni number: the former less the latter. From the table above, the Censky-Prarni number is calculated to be 1.28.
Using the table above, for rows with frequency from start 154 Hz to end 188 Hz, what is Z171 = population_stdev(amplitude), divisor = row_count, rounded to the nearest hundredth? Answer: 0.55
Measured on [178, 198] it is 0.16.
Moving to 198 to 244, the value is 0.34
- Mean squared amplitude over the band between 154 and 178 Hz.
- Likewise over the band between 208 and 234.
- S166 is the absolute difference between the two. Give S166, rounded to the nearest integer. 21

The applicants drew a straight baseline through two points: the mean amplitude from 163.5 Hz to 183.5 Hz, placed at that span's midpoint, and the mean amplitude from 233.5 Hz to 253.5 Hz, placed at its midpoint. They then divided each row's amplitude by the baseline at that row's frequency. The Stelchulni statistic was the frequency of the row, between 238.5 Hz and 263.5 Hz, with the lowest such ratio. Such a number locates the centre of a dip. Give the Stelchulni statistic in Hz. 241.0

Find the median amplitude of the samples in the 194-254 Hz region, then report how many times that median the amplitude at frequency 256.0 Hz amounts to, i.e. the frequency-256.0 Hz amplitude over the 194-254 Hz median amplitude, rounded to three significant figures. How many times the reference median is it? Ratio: 1.01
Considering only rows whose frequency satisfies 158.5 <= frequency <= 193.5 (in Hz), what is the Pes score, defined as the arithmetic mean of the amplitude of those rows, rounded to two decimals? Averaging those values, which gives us 8.40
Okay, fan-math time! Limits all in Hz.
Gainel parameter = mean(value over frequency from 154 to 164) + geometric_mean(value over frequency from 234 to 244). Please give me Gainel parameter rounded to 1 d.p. 16.5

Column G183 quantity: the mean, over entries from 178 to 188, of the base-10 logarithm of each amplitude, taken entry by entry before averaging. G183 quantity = 0.944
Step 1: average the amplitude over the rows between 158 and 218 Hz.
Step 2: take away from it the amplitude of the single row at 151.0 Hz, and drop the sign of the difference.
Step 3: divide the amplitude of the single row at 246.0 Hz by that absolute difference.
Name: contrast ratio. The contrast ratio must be 23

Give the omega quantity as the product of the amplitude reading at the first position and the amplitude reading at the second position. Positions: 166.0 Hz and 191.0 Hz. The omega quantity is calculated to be 72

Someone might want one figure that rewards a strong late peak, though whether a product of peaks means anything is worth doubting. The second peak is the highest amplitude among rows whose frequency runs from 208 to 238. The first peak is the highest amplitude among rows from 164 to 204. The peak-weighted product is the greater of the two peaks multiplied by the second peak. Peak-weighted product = 93.0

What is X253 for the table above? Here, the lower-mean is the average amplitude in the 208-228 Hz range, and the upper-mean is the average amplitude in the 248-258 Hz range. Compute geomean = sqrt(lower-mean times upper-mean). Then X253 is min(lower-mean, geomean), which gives 9.03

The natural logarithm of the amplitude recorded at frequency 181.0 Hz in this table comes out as 2.17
